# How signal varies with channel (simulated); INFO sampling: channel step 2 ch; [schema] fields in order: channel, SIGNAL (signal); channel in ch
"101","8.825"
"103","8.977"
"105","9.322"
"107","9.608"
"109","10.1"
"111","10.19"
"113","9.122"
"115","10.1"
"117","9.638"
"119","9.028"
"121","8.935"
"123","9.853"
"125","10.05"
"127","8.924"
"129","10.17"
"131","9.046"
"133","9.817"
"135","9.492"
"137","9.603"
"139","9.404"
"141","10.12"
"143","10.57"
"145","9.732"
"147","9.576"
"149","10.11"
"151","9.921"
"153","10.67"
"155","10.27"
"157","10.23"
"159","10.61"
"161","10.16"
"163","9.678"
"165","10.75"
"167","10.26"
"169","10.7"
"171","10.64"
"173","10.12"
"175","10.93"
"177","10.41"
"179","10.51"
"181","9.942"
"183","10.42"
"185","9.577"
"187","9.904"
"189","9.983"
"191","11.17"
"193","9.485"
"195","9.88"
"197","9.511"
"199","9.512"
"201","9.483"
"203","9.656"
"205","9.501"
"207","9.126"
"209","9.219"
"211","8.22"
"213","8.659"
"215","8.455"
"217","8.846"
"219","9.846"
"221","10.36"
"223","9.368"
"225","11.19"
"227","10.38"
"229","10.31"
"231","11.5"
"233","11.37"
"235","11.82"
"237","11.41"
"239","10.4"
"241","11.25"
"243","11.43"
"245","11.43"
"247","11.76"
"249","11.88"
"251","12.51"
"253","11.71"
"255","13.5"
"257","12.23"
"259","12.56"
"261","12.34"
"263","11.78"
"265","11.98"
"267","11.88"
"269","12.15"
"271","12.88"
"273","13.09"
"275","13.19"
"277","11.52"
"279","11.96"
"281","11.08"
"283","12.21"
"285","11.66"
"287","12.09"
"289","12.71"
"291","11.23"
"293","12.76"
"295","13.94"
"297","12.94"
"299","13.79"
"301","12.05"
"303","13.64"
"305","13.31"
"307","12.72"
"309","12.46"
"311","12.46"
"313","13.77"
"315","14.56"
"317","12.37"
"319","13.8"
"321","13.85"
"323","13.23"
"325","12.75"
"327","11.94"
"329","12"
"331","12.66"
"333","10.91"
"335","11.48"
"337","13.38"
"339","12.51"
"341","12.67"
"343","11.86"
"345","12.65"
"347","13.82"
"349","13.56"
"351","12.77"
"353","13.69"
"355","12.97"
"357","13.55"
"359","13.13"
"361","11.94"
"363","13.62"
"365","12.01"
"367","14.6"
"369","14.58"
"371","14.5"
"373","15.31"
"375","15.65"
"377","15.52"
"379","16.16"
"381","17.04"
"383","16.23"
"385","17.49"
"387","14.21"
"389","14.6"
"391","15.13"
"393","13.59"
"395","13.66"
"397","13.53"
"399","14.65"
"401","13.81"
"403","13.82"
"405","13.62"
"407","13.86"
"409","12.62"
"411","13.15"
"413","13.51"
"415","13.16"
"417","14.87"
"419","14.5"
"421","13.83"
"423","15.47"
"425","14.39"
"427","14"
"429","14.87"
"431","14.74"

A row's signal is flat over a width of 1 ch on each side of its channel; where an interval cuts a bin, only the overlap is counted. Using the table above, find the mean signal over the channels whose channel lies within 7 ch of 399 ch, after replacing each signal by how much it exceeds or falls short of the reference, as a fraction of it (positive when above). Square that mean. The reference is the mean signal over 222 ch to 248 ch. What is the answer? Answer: 0.06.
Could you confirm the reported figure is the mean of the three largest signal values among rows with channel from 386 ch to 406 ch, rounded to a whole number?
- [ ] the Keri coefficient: 15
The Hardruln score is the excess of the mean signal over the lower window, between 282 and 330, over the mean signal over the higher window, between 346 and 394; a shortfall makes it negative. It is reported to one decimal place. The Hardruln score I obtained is -1.6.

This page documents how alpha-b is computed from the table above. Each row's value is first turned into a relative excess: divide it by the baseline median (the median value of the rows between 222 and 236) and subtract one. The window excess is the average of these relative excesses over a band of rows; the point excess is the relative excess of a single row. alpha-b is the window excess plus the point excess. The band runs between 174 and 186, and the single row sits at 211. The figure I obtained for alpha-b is -0.35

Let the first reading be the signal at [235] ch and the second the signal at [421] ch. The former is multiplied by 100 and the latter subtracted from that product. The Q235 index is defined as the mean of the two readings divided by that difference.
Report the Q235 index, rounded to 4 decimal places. 0.0110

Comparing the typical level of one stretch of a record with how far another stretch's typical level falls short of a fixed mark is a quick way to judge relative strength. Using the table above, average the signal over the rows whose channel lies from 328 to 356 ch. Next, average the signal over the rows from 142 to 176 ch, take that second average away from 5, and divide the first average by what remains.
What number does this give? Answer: -2.4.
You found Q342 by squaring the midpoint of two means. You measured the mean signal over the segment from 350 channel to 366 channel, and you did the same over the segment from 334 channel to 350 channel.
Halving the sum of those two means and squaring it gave 165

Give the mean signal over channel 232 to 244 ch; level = 11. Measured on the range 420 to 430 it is 15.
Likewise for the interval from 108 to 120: 10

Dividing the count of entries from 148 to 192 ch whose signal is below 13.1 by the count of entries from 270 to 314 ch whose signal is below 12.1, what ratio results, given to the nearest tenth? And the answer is 3.1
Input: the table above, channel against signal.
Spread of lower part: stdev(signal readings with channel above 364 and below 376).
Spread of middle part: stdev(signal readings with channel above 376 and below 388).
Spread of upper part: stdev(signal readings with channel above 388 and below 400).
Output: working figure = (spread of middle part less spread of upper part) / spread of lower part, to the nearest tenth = 0.4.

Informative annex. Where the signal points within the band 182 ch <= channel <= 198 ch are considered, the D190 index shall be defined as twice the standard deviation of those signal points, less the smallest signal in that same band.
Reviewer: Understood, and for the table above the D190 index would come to -8.4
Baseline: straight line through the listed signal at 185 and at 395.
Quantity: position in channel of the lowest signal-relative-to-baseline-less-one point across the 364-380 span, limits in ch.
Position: 365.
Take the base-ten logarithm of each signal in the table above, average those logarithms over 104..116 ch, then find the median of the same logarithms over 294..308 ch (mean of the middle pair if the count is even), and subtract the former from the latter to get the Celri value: 0.14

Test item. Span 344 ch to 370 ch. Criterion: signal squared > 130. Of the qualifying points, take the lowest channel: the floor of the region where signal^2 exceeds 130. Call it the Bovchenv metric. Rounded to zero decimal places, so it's 345 ch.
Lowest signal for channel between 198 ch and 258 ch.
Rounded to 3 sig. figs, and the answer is 8.22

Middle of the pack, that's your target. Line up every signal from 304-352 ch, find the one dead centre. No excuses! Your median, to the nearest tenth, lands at 12.7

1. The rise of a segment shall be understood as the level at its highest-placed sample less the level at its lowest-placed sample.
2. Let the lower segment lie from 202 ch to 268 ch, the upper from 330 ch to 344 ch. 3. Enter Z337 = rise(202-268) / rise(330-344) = -2.8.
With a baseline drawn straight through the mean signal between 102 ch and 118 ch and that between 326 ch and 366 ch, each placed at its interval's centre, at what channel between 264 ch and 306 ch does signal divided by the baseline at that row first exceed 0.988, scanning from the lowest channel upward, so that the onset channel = 265 ch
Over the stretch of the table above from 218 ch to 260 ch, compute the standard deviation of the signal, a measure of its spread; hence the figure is 1.0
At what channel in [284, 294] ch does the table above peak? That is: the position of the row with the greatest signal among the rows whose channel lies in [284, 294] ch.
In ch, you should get 293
